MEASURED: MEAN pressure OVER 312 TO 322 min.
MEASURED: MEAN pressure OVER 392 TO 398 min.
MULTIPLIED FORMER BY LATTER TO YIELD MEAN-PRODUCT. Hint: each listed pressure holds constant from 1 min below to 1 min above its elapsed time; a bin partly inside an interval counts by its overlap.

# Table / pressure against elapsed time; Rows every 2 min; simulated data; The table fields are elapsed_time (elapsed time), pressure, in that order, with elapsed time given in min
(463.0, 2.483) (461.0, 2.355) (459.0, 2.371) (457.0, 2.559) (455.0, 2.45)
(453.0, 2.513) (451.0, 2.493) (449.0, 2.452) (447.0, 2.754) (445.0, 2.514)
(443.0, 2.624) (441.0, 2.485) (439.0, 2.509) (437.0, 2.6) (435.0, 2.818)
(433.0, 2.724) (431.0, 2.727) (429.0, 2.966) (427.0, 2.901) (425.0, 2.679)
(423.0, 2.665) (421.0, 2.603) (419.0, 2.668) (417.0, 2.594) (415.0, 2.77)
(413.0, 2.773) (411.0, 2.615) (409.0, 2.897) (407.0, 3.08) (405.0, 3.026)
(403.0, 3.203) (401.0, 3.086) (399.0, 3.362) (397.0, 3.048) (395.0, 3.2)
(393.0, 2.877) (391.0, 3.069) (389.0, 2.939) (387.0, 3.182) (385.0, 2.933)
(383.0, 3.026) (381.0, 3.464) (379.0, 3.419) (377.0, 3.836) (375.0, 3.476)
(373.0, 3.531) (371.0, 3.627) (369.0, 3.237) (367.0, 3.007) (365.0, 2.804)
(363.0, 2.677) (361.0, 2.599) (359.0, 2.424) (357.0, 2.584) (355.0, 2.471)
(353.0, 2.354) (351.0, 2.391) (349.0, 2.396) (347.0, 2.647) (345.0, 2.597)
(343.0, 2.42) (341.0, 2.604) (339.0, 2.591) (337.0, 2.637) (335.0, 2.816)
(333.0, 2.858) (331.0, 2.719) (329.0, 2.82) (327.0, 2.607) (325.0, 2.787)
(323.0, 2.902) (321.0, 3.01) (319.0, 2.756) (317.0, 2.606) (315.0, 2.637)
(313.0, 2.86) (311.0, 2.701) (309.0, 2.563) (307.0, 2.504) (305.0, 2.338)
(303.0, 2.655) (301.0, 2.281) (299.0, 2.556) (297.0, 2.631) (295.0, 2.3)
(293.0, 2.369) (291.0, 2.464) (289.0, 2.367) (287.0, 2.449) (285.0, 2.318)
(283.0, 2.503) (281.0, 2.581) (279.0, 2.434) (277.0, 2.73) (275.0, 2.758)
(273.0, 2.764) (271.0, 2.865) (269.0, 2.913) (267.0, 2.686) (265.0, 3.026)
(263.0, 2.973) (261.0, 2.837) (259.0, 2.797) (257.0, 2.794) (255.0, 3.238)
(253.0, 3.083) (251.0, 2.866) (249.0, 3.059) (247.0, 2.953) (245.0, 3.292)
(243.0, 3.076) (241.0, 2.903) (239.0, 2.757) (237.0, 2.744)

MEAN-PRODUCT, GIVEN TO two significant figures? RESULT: 8.4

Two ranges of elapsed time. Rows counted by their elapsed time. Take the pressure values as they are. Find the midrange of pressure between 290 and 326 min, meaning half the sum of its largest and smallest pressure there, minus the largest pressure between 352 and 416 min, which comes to -1.2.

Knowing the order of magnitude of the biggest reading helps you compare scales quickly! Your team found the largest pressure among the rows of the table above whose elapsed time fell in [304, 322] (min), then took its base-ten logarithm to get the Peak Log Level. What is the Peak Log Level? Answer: 0.479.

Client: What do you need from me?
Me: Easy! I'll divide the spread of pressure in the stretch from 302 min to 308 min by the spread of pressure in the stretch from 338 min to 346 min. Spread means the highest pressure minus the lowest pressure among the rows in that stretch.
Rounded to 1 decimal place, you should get 1.7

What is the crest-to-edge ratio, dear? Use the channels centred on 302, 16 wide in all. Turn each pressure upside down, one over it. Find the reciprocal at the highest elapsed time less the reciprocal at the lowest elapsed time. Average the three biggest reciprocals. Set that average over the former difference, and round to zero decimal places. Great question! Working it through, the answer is -10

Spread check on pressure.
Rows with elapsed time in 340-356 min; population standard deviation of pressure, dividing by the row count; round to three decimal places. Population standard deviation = 0.107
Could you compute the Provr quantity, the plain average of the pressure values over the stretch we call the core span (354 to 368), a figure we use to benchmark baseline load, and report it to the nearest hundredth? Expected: 2.65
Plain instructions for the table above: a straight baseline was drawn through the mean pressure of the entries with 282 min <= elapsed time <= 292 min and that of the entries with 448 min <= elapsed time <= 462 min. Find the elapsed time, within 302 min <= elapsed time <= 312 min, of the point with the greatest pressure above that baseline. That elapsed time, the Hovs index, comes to 311.0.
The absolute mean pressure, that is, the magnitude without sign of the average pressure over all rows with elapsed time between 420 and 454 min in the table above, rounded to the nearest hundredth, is 2.65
